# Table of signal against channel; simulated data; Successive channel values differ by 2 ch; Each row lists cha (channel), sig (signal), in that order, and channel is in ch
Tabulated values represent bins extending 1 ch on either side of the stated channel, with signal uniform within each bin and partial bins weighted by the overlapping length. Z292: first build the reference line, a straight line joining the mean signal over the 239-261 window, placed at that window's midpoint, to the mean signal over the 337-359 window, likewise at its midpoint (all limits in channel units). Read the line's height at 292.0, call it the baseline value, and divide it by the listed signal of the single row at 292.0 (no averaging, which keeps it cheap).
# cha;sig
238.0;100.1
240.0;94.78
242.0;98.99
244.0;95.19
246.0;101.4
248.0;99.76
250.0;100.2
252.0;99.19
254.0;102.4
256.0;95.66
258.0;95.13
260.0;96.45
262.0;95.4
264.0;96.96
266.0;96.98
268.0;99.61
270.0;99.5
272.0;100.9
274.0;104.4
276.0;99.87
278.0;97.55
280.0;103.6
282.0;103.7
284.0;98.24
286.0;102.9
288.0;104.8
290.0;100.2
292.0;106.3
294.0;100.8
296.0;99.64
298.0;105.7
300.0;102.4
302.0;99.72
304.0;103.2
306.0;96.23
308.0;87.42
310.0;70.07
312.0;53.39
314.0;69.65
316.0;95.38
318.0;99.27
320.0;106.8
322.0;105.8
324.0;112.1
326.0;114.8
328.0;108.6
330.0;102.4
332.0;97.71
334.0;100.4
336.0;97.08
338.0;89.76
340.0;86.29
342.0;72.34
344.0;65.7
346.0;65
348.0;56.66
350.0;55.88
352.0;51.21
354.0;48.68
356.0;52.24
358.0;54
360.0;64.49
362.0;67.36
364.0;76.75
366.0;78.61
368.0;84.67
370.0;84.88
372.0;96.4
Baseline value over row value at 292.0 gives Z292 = 0.78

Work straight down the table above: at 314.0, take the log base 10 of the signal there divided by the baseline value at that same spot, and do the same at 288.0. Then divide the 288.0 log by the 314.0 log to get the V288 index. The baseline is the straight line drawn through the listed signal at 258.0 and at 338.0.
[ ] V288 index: -0.44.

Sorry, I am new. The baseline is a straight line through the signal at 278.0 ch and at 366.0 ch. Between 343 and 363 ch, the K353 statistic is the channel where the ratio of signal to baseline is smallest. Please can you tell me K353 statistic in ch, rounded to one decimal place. 354.0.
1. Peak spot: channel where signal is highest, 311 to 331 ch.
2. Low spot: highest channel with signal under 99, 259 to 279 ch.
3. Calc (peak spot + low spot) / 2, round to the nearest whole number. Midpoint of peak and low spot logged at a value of 302 ch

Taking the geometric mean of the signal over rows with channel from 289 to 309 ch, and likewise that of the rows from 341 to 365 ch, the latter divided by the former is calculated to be 0.60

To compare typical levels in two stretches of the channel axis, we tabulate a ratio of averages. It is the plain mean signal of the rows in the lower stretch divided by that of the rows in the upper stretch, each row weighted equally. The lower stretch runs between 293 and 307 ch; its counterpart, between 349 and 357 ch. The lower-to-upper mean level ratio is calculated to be 1.94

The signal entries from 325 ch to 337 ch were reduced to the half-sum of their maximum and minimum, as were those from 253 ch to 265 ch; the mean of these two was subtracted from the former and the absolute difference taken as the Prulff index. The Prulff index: 4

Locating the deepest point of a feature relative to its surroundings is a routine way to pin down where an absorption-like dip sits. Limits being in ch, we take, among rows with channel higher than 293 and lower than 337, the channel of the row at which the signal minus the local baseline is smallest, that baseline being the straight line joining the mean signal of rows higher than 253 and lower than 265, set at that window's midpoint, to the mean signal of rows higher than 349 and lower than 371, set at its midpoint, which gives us 312.0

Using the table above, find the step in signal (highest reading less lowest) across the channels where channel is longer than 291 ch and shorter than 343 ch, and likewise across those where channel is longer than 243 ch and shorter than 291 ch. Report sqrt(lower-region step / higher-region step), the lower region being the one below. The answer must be 0.40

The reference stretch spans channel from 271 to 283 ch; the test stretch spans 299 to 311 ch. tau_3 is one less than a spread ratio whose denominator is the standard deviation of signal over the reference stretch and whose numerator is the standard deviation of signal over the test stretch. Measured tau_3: 3.7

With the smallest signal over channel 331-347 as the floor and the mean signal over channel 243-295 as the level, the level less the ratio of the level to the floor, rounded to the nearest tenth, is 98.4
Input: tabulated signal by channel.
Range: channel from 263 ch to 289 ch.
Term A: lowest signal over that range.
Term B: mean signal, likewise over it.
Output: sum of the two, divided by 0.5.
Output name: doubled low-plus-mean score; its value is 395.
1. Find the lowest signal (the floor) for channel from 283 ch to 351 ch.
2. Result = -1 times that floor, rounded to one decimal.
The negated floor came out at -53.4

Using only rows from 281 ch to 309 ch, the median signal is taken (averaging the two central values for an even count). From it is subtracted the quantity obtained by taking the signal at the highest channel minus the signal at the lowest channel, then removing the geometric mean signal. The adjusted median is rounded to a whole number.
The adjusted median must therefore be 219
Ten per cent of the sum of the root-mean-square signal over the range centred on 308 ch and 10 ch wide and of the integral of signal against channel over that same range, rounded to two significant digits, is 90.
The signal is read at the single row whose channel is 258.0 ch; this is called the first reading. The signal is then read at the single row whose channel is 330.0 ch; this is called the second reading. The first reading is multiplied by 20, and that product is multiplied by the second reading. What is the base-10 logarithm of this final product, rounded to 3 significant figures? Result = 5.29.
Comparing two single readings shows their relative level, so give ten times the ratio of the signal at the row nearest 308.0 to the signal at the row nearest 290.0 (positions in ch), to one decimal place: 8.7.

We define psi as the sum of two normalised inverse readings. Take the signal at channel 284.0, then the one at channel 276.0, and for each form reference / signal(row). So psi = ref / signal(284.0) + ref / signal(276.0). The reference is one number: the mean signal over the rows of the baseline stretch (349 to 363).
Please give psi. 1.14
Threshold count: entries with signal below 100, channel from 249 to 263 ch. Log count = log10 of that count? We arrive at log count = 0.70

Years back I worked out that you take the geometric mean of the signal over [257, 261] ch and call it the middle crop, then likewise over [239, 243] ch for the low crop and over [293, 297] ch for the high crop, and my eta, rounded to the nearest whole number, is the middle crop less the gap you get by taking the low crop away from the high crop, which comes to 92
